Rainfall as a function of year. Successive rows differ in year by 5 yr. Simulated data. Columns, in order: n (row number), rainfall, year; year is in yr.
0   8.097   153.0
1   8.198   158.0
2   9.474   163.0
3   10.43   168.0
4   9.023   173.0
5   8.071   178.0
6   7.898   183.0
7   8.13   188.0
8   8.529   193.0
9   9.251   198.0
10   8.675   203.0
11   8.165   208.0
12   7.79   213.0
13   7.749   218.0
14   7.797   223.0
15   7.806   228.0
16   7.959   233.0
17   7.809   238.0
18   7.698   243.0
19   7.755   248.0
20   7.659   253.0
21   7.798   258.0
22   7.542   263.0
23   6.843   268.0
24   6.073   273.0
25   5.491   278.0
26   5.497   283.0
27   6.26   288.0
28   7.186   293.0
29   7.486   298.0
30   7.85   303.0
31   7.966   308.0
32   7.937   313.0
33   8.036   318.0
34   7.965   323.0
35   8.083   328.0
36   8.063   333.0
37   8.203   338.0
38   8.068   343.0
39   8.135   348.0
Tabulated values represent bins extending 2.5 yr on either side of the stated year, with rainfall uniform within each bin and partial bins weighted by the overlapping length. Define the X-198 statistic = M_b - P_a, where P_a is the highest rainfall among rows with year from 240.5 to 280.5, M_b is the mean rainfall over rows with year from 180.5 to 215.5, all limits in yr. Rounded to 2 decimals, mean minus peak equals 0.55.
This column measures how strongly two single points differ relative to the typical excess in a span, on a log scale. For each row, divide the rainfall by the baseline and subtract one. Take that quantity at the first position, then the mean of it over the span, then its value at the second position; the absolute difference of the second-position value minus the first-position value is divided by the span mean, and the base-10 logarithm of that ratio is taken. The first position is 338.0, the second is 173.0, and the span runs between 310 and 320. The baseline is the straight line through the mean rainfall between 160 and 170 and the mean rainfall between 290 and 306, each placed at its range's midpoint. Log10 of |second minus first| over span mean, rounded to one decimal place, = 0.4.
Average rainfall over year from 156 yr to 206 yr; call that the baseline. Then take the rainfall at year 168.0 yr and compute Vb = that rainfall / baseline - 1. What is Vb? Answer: 0.19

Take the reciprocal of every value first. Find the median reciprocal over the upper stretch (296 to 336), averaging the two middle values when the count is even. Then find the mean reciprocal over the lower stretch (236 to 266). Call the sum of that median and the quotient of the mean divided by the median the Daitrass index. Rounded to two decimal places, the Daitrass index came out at 1.16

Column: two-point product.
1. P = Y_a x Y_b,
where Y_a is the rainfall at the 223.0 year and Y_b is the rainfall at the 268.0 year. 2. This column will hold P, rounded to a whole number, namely 53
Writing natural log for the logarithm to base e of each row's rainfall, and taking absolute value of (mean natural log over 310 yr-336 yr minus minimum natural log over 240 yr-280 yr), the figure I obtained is 0.38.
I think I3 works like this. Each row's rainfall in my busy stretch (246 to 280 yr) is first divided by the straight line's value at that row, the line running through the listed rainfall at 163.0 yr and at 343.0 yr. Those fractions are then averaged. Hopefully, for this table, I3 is 0.81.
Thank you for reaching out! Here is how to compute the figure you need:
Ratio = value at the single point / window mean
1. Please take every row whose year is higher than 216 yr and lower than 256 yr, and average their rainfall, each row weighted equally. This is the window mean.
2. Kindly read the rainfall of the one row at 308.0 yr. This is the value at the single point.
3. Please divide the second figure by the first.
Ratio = 1.02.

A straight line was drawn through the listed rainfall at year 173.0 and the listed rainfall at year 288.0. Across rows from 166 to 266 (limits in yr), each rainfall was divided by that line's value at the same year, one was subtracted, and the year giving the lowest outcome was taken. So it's 183.0 yr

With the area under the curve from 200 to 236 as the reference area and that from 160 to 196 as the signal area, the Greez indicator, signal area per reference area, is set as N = 1.10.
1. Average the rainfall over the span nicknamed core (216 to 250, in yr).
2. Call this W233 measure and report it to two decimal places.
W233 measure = 7.80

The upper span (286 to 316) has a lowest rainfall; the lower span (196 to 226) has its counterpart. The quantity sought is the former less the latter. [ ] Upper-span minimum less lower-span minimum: -1.5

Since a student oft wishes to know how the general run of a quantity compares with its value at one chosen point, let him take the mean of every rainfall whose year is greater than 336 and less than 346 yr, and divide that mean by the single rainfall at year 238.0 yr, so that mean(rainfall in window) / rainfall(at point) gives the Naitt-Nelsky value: 1.04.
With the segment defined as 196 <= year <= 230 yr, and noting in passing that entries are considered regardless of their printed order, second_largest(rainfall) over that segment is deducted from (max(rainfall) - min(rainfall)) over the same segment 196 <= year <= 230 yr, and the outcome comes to -7.2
